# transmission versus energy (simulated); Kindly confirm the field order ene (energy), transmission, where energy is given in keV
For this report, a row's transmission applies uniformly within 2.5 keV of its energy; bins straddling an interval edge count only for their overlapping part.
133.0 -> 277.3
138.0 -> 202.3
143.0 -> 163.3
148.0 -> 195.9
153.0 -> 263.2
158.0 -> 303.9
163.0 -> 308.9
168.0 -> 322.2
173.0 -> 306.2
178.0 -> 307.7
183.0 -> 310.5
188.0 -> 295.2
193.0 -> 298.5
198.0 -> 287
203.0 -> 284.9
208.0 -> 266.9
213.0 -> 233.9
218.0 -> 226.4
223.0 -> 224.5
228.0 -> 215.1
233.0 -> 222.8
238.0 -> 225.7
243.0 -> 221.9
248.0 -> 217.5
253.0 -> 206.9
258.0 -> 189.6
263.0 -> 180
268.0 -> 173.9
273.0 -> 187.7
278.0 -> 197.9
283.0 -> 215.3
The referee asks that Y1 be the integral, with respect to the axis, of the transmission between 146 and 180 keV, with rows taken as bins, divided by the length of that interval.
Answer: 288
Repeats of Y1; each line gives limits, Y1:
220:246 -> 222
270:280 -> 192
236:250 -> 222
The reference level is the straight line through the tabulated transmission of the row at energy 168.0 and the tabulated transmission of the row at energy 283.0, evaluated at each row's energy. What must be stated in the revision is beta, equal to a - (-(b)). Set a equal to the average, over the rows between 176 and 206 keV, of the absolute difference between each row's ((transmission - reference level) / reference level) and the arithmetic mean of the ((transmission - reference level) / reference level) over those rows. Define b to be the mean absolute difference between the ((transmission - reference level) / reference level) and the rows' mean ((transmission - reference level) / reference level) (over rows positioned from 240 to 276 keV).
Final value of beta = 0.053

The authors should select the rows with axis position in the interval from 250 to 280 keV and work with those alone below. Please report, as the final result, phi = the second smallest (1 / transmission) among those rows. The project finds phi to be 0.0051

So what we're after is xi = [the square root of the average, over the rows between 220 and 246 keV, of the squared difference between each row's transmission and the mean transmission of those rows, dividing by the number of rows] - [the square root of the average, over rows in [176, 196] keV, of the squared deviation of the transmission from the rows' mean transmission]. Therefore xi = -3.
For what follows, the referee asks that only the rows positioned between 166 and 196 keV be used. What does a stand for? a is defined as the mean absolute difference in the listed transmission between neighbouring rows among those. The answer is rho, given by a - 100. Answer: -92.2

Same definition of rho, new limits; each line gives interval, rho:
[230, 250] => -96.3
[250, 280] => -88.6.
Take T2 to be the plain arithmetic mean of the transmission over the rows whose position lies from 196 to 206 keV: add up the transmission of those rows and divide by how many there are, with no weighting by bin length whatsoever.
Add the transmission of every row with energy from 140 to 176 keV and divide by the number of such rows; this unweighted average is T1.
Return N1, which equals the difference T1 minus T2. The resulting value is -20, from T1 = 266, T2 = 286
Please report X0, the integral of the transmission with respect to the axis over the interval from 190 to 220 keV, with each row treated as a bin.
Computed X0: 8022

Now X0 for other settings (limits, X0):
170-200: 9043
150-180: 9005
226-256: 6537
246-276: 5768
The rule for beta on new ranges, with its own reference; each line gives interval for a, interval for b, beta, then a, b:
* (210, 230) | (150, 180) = 0.063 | 0.008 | 0.055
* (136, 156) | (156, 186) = 0.118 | 0.090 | 0.027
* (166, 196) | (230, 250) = 0.024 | 0.014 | 0.010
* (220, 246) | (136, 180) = 0.202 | 0.025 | 0.178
